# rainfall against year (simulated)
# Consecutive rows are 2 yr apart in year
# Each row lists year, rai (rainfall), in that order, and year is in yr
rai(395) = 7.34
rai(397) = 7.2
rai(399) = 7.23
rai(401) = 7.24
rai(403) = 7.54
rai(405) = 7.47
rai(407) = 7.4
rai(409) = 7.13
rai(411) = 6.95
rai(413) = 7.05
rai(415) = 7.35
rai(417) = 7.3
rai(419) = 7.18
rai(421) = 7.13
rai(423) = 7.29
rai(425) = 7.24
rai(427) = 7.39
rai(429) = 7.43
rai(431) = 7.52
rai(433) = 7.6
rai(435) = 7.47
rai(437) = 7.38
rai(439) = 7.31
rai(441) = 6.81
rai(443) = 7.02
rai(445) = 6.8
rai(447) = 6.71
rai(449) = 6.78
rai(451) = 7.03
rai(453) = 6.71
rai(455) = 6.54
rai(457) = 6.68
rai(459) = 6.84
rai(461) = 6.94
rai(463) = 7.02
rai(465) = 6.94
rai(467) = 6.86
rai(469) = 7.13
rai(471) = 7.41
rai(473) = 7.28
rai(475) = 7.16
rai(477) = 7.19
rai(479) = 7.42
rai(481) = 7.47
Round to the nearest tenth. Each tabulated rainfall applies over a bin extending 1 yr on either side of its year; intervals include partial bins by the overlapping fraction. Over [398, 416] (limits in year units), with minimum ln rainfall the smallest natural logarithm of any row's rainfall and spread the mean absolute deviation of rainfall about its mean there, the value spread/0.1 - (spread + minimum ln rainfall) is -0.5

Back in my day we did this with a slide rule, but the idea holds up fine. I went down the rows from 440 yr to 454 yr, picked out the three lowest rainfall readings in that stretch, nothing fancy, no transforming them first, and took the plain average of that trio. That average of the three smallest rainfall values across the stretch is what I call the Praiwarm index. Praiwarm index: 6.7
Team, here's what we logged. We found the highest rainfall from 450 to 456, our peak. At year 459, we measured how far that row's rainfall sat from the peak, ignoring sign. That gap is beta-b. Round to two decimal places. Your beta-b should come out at 0.19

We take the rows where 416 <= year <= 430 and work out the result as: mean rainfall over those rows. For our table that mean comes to 7.28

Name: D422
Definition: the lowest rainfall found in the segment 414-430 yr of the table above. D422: 7.13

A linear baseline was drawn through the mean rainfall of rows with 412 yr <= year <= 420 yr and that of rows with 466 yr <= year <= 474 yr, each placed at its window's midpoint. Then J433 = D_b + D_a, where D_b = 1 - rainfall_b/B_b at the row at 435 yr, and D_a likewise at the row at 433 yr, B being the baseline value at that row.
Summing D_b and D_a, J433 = -0.09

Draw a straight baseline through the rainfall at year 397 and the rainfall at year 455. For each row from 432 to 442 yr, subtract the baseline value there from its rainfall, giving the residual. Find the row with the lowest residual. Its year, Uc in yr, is 441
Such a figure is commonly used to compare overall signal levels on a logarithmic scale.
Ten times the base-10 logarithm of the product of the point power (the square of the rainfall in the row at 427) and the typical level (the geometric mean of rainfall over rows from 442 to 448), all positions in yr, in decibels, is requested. 25.7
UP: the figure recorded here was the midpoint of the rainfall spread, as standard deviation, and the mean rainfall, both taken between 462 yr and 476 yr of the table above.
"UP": 3.65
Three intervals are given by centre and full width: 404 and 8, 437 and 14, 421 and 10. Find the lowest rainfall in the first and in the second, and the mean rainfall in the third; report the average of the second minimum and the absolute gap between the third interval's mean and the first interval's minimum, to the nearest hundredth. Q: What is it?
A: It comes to 3.41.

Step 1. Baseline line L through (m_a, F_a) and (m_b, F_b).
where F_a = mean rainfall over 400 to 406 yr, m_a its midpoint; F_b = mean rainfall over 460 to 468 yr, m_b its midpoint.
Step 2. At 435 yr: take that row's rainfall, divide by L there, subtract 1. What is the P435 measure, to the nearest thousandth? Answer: 0.042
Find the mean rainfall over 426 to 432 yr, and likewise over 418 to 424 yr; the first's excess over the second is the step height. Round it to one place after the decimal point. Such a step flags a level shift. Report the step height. 0.2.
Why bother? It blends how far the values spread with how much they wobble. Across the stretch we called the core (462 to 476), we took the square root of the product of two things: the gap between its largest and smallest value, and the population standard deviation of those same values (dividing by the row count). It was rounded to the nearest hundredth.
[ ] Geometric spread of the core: 0.31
